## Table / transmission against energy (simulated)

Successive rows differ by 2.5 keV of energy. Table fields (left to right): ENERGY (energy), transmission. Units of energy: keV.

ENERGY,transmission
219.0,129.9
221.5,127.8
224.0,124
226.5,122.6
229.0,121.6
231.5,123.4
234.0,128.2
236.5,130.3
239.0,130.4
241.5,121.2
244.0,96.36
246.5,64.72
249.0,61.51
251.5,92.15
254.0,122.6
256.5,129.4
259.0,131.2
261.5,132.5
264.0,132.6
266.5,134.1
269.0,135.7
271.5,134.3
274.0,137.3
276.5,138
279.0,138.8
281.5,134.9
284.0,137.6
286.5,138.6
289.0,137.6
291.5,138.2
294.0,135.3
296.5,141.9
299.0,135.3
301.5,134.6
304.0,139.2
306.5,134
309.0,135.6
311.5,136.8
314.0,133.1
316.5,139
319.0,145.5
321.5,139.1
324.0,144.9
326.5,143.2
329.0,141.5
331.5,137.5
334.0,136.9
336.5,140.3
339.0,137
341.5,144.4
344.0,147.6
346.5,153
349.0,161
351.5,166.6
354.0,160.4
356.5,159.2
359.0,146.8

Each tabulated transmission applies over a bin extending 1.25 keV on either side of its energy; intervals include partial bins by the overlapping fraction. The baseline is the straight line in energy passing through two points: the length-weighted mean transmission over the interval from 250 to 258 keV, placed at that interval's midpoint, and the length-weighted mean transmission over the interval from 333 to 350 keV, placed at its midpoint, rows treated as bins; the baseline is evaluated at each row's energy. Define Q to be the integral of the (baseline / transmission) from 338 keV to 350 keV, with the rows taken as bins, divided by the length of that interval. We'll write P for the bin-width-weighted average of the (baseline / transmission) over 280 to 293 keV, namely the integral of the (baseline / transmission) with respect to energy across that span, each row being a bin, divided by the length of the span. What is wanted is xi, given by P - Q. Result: -0.08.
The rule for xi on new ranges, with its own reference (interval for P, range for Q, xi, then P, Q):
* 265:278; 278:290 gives -0.02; 0.88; 0.906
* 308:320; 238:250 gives -0.29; 0.98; 1.278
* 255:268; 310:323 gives -0.10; 0.88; 0.984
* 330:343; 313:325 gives 0.05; 1.03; 0.980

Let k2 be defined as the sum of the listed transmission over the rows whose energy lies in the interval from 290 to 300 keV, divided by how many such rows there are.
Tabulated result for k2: 138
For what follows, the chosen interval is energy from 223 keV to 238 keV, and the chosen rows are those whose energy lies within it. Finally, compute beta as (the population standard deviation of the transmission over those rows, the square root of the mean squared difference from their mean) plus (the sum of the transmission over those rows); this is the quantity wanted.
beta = 753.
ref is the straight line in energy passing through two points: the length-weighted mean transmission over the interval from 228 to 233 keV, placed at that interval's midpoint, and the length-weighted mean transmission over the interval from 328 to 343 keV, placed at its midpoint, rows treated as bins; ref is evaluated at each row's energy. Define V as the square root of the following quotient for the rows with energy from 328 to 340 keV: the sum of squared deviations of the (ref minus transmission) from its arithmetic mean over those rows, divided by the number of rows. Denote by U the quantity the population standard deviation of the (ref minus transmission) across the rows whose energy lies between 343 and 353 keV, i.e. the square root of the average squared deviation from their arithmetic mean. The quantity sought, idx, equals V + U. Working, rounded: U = 6.8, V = 2.2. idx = 9.1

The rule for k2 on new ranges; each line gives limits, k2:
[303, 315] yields 136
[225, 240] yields 126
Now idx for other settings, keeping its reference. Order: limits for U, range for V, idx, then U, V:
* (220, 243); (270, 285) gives 5.0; 3.4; 1.6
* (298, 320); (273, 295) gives 5.0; 3.2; 1.8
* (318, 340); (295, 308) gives 7.3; 3.9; 3.4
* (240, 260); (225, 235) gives 28.1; 25.9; 2.2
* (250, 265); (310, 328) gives 17.5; 13.8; 3.7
